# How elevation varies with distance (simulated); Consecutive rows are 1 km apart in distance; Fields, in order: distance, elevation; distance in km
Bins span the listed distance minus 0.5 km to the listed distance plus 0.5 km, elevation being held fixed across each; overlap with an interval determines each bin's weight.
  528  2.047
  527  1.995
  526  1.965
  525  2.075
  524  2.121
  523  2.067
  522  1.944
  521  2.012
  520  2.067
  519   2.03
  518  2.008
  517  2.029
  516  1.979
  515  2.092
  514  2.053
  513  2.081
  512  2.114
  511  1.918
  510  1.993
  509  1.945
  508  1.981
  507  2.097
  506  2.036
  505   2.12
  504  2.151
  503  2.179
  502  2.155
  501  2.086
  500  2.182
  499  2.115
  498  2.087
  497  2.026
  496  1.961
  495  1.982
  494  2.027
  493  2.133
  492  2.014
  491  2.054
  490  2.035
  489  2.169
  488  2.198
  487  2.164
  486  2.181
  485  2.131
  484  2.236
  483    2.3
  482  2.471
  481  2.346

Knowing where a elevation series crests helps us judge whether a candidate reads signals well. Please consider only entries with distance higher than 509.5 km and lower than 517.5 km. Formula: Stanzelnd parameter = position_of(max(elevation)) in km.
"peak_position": 512 km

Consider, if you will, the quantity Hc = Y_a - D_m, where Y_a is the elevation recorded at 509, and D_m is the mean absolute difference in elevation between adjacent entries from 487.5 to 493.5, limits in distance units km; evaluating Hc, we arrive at 1.88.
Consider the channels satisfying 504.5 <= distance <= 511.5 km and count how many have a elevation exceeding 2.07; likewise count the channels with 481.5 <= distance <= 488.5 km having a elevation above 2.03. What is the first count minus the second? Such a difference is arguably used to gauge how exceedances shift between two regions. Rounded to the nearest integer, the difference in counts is -5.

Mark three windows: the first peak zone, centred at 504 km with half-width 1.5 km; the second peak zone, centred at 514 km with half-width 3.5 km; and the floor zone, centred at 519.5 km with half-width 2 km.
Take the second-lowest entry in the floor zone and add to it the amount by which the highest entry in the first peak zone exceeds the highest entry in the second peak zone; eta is 2.08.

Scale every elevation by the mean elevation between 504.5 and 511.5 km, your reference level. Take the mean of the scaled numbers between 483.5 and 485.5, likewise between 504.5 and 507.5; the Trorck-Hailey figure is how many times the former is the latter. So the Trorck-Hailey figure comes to 1.05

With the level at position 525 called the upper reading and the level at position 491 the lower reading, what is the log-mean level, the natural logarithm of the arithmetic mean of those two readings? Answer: 0.72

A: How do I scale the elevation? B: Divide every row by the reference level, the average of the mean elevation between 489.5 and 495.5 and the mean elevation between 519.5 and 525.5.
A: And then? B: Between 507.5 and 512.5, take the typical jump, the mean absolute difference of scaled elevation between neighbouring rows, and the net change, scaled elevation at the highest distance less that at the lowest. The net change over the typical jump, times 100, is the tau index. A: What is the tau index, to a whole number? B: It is 150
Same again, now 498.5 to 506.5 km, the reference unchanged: -139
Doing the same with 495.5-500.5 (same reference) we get 400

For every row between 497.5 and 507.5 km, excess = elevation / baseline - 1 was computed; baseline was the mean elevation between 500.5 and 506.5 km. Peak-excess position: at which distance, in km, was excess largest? 500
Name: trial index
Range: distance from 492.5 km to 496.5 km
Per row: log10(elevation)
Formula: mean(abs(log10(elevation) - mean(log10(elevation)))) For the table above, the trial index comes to 0.012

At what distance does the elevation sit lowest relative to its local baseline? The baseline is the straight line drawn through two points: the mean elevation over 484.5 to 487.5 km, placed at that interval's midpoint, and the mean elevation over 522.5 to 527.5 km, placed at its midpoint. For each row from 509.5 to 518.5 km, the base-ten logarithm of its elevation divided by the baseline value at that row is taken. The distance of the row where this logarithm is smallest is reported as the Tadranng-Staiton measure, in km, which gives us 511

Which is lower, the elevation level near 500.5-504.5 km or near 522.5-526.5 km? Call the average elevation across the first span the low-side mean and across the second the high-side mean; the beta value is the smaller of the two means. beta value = 2.06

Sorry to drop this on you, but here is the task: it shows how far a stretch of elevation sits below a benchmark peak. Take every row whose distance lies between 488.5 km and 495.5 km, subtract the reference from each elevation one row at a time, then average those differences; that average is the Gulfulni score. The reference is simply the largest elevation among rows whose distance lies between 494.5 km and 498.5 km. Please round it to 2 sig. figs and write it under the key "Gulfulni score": -0.028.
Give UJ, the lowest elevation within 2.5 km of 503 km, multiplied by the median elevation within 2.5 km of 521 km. 4.23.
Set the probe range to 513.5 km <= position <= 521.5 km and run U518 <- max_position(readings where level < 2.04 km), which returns 521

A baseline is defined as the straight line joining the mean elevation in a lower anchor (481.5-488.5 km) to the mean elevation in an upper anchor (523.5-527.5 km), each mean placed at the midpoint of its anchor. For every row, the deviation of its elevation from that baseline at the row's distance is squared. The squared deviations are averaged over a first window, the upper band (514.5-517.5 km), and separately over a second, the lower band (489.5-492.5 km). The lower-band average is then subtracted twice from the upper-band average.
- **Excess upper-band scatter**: -0.058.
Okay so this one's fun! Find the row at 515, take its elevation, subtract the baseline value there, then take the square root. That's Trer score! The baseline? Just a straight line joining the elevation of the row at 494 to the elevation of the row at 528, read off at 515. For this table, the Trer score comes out 0.23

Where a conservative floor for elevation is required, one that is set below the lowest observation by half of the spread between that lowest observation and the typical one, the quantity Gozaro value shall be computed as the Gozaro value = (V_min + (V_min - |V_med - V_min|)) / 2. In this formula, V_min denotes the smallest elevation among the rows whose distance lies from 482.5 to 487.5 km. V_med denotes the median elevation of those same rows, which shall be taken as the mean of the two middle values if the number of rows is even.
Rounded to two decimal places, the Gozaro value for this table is 2.11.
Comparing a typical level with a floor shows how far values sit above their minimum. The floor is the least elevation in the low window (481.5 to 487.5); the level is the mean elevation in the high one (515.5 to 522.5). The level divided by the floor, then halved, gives 0.47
